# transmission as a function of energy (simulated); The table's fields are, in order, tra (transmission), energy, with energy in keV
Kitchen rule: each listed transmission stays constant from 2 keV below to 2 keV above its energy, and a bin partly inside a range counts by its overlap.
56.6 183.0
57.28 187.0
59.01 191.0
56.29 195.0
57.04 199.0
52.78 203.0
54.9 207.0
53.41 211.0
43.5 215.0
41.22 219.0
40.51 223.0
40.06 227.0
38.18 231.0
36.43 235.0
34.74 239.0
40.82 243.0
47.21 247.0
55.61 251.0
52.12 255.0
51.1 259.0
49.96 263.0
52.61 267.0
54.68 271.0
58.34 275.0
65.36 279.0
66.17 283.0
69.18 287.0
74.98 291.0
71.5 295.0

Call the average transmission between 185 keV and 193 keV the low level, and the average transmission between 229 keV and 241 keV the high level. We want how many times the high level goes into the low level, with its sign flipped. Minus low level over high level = -1.6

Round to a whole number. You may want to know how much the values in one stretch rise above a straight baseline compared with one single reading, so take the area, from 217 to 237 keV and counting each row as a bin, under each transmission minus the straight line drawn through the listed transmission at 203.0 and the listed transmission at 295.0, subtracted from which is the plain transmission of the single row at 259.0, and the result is -419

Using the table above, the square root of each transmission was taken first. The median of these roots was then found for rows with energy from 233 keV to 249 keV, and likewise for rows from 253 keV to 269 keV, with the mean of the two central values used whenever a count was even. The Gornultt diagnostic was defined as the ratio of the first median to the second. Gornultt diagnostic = 0.86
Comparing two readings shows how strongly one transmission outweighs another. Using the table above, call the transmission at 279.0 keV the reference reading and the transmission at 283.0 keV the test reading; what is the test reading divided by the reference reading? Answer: 1.01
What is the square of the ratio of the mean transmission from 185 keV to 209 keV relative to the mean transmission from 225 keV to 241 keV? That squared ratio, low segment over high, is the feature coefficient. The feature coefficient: 2.3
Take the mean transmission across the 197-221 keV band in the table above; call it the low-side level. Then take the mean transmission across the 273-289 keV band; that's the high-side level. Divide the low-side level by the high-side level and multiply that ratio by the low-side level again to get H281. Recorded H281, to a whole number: 39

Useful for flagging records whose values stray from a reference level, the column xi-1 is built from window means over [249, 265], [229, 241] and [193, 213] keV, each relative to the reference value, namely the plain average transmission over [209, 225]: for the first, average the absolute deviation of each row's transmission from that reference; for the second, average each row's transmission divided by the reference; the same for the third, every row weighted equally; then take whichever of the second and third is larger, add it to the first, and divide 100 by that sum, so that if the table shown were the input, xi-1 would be 11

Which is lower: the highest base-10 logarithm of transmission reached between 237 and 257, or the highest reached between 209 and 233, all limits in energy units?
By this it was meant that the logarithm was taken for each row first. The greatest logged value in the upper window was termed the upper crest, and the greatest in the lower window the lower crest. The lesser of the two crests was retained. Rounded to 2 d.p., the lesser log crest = 1.73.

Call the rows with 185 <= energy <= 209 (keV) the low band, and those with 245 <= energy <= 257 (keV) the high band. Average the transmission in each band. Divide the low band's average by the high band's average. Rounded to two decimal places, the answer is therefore 1.09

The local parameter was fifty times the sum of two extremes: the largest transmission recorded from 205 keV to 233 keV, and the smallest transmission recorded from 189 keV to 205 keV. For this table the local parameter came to 5384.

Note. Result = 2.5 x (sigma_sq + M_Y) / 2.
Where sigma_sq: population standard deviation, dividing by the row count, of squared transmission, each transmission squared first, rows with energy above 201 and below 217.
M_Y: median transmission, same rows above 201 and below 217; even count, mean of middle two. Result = 613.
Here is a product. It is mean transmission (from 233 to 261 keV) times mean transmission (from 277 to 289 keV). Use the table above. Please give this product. 3040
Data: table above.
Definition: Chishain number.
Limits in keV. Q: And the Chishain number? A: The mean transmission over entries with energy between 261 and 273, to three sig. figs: 52.4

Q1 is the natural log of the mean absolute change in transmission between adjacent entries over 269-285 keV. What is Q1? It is 1.3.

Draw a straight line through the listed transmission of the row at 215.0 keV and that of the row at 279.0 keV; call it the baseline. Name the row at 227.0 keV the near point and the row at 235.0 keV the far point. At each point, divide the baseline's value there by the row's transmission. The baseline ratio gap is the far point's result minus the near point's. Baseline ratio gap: 0.19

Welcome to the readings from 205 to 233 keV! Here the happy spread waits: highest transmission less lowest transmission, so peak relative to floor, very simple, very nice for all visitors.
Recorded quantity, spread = 17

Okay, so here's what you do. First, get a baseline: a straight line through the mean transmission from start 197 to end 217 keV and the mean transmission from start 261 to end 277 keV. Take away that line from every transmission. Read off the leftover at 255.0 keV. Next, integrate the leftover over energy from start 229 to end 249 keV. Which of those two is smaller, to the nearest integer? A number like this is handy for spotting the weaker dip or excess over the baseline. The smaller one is -273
